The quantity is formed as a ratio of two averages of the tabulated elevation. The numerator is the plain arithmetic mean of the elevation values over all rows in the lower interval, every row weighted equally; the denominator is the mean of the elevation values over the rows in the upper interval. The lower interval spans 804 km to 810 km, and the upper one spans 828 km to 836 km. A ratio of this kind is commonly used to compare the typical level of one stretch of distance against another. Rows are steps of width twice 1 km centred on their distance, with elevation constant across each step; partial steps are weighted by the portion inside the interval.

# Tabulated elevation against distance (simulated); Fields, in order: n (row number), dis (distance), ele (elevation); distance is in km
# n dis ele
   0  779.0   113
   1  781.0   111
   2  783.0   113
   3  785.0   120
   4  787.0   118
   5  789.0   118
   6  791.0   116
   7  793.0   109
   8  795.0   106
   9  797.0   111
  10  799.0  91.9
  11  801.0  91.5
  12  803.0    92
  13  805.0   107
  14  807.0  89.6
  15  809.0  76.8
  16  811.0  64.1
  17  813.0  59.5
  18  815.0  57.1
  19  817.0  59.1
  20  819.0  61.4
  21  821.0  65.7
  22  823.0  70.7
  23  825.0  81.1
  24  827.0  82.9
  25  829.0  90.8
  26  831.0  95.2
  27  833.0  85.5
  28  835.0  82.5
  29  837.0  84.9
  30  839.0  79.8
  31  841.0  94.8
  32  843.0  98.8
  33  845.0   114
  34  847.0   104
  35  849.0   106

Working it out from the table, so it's 1.0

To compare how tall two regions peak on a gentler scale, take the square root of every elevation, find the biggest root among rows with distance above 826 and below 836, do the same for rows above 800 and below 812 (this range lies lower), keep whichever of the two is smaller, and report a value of 9.8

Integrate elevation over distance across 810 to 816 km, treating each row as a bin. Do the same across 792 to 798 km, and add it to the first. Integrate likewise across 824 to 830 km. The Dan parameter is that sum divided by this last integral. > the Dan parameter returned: 1.99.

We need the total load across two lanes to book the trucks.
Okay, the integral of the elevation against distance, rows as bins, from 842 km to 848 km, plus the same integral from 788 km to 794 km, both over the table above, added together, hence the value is 1320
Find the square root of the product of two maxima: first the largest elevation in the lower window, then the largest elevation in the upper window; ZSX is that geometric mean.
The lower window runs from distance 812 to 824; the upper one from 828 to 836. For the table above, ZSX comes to 82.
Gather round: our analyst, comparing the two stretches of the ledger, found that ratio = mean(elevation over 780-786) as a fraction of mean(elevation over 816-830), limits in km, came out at 1.6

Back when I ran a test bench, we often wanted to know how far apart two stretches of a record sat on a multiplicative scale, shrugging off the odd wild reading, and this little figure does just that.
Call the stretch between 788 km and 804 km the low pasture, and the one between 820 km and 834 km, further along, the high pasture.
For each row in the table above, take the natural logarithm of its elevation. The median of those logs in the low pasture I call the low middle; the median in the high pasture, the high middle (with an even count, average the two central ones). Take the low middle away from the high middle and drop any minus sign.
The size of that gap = 0.260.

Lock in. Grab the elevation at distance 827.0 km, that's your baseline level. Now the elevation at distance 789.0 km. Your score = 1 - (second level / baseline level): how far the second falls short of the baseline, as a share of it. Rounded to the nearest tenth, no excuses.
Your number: -0.4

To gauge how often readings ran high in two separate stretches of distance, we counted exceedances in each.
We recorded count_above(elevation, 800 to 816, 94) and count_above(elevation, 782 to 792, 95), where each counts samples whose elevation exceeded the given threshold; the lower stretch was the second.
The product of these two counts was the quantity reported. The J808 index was 5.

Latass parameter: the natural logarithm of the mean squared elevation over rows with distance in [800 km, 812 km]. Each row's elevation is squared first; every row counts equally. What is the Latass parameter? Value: 8.95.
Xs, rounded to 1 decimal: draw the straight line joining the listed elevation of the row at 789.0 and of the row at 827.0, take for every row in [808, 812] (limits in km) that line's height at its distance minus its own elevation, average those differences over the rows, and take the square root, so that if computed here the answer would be 5.3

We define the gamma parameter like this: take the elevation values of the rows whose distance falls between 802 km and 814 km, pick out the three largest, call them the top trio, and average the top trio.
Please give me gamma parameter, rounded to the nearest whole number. 96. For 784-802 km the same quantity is 119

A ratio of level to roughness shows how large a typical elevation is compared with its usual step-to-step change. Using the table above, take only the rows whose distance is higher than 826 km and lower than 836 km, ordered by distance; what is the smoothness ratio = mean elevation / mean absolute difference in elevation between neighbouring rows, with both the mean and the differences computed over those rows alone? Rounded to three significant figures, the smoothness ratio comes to 14.0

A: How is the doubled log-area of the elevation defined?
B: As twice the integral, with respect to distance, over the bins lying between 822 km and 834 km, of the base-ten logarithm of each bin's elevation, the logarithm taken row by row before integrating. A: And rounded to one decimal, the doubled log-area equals 46.2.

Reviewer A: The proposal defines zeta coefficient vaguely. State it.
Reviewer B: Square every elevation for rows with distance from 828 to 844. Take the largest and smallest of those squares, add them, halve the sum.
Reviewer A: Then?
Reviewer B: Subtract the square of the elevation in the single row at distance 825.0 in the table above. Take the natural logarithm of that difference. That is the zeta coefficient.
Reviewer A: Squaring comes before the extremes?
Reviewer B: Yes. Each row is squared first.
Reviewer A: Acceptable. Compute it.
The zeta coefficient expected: 7.3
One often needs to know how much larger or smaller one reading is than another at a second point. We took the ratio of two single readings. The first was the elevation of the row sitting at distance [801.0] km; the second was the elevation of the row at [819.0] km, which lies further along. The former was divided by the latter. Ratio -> 1.5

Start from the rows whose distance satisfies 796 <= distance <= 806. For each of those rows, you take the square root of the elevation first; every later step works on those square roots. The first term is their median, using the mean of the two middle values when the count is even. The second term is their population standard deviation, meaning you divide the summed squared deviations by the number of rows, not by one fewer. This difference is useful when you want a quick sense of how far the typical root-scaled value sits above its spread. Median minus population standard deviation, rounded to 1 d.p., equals 9.2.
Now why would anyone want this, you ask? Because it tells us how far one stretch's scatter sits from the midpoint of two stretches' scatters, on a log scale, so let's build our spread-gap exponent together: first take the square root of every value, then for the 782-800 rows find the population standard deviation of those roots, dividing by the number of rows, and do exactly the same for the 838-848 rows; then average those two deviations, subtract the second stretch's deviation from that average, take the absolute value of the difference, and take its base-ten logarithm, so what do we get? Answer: -1.05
